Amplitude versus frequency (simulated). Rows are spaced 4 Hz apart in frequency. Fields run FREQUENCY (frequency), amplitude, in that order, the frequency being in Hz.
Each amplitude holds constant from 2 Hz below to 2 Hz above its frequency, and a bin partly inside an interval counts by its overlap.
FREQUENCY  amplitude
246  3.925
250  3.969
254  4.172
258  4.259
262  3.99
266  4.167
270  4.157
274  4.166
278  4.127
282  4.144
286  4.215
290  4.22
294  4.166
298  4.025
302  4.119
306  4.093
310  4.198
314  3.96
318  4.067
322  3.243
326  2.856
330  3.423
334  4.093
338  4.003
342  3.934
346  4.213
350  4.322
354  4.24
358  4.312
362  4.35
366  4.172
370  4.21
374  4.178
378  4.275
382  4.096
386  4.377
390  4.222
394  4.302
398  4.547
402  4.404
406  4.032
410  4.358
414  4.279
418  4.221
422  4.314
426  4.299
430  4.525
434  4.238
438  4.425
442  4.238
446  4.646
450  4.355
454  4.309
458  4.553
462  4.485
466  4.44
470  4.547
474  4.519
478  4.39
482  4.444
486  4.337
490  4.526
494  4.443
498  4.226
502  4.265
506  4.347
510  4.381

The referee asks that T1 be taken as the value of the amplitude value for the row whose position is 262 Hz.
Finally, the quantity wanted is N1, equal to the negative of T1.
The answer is -4.0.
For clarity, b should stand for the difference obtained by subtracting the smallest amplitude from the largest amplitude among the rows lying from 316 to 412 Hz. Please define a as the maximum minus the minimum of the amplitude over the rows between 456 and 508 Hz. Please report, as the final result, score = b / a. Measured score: 5.2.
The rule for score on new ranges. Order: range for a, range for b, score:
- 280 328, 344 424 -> 0.4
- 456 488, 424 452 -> 1.9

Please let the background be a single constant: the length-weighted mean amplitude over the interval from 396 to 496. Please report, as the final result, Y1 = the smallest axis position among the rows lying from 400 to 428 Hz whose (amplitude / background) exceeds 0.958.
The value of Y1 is 402 Hz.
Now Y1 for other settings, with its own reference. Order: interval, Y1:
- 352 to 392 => 354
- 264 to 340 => 286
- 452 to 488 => 454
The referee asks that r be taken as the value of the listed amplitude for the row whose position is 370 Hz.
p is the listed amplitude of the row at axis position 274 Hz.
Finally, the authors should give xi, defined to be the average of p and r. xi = 4.19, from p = 4.166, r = 4.21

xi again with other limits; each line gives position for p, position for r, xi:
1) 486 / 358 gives 4.32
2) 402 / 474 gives 4.46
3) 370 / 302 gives 4.16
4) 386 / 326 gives 3.62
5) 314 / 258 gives 4.11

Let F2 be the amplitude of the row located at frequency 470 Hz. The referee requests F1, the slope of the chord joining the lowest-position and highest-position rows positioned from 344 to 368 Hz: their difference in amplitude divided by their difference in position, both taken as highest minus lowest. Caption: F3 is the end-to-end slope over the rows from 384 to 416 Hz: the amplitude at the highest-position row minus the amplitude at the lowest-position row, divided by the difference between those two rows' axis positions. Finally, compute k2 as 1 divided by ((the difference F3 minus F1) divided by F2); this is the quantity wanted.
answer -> -3136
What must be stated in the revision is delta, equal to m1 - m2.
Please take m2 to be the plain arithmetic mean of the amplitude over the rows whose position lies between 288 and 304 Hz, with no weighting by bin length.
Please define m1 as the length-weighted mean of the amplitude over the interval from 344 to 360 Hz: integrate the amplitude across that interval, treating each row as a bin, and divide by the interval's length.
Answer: 0.1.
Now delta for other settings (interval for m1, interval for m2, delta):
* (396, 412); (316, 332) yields 0.9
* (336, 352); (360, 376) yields -0.1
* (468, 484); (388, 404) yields 0.1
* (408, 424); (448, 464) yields -0.1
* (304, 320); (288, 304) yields -0.1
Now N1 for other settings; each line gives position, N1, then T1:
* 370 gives -4.2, 4.21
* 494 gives -4.4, 4.443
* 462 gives -4.5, 4.485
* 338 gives -4.0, 4.003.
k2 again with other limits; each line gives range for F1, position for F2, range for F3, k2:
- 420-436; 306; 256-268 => -792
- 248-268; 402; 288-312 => -327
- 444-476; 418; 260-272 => 166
